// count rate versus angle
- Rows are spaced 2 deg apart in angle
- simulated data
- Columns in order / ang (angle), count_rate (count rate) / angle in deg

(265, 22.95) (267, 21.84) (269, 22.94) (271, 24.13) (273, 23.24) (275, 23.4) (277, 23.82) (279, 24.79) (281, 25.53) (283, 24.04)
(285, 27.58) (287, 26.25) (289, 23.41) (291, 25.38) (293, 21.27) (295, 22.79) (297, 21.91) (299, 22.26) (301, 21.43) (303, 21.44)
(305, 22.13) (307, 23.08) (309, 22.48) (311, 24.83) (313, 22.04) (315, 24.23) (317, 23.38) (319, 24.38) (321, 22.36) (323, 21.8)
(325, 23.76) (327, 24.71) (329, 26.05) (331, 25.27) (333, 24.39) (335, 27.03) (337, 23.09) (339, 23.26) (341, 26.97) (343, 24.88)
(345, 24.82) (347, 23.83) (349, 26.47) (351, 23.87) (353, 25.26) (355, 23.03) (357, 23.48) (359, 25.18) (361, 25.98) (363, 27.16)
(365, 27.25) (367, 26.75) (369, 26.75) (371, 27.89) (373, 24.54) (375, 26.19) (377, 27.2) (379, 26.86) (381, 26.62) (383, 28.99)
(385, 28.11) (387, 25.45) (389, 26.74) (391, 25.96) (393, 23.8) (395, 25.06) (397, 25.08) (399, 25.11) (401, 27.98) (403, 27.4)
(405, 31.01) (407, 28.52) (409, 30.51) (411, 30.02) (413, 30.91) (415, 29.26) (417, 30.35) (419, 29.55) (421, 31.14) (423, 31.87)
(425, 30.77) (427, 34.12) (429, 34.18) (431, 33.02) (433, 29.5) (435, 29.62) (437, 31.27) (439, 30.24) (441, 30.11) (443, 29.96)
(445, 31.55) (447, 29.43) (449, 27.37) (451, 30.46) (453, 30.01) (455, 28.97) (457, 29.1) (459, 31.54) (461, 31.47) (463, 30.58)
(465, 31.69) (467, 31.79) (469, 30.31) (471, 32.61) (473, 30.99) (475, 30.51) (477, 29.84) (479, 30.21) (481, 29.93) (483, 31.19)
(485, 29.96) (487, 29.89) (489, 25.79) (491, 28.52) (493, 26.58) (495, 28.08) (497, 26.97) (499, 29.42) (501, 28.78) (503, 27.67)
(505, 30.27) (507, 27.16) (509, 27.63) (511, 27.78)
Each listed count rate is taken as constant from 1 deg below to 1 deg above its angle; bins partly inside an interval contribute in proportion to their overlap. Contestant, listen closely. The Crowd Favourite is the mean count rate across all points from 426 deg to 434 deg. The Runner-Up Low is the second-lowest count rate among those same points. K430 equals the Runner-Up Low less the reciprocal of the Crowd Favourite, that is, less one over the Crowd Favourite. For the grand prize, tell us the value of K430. 33.0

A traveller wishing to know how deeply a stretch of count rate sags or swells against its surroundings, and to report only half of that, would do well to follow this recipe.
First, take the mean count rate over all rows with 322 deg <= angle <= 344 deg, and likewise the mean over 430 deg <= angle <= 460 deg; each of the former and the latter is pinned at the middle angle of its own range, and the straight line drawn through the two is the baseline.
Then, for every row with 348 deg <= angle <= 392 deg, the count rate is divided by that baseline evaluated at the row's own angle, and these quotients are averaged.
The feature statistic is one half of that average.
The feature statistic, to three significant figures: 0.494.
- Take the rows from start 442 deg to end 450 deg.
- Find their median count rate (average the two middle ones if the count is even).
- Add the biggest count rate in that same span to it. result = 61.2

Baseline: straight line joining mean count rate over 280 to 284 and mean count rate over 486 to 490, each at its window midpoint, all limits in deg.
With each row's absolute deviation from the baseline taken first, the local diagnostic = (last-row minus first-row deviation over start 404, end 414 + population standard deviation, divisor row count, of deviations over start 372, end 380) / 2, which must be 0.2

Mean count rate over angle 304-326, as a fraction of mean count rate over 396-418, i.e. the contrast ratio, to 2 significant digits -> 0.80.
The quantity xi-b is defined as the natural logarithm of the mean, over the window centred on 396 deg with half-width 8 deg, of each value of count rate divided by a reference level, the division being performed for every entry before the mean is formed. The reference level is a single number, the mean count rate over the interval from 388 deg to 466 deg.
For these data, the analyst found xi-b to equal -0.13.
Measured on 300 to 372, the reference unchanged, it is -0.19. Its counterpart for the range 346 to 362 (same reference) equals -0.18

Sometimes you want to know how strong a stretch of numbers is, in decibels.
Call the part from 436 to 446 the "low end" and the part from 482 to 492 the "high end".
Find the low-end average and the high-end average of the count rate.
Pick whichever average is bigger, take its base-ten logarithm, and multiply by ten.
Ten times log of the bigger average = 14.9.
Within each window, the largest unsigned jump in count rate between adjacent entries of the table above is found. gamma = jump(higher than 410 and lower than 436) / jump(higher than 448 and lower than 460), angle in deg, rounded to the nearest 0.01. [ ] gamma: 1.14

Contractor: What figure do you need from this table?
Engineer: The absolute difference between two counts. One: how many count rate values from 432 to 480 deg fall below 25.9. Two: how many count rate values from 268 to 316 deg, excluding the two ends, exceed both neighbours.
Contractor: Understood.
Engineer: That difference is 8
